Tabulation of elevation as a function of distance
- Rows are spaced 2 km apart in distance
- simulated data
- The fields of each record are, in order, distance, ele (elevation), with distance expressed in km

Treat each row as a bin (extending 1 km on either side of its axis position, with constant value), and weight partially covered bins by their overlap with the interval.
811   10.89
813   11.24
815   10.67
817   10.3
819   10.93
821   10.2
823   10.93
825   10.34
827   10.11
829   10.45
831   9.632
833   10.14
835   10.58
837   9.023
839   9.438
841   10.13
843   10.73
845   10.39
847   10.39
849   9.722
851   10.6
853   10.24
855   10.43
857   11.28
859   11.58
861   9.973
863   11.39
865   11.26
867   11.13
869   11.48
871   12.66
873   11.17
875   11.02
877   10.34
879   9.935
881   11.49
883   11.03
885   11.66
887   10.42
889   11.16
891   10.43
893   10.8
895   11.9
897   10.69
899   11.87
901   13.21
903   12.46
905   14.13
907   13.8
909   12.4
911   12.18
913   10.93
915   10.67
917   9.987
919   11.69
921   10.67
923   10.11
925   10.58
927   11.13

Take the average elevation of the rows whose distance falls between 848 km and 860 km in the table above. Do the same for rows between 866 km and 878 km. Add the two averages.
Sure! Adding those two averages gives 21.9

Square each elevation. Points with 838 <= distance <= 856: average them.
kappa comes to 105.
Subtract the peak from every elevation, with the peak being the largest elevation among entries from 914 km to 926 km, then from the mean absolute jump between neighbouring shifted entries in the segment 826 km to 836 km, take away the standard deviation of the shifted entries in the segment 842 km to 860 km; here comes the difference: 0.0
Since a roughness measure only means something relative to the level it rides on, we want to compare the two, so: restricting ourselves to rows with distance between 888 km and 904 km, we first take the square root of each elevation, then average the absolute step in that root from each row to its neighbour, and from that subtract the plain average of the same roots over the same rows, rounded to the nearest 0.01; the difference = -3.26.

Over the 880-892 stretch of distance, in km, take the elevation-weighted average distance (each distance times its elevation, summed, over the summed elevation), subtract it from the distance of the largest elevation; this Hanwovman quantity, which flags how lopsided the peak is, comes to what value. -0.9 km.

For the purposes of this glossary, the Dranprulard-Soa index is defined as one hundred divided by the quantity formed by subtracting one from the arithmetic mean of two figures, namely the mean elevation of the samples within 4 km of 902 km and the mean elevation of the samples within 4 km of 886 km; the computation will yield 9.1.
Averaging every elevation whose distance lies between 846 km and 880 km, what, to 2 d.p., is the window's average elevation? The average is 10.86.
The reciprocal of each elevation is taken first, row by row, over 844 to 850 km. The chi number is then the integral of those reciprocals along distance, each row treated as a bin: 0.59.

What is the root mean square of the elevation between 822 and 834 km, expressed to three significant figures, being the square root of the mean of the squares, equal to 10.3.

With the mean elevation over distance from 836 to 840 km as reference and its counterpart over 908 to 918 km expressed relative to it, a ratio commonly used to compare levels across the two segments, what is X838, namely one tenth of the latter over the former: 0.122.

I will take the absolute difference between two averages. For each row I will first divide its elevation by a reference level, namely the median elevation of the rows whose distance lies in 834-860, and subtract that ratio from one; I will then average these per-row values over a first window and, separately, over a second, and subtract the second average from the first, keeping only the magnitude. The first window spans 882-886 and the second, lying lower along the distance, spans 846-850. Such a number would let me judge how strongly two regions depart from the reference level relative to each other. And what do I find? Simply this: 0.12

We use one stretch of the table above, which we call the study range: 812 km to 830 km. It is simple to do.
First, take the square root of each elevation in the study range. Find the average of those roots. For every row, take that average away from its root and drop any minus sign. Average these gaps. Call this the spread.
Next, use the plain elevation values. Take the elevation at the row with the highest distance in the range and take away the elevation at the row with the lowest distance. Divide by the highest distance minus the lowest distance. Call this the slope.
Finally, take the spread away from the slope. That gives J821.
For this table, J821 -0.10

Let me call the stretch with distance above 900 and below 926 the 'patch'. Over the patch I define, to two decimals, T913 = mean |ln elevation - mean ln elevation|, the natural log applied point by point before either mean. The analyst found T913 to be 0.10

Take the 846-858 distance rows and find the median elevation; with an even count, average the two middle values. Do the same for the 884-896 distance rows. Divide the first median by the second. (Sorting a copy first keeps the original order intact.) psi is 0.95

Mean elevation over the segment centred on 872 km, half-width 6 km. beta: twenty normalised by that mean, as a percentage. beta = 177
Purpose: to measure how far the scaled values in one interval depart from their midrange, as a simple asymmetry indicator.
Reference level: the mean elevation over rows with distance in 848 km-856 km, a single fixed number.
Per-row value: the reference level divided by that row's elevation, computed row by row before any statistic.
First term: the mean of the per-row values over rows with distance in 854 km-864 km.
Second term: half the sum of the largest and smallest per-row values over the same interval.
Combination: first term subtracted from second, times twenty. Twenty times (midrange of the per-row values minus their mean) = 0.31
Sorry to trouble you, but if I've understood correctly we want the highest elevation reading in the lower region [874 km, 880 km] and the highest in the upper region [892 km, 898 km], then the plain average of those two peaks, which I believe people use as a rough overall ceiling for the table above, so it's 11.5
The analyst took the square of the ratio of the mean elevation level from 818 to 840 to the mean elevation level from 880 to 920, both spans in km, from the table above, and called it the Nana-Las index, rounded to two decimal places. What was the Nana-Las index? 0.76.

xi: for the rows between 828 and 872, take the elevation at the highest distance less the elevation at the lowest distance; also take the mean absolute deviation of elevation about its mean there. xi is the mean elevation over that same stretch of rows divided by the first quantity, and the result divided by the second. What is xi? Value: 8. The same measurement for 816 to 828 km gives -179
